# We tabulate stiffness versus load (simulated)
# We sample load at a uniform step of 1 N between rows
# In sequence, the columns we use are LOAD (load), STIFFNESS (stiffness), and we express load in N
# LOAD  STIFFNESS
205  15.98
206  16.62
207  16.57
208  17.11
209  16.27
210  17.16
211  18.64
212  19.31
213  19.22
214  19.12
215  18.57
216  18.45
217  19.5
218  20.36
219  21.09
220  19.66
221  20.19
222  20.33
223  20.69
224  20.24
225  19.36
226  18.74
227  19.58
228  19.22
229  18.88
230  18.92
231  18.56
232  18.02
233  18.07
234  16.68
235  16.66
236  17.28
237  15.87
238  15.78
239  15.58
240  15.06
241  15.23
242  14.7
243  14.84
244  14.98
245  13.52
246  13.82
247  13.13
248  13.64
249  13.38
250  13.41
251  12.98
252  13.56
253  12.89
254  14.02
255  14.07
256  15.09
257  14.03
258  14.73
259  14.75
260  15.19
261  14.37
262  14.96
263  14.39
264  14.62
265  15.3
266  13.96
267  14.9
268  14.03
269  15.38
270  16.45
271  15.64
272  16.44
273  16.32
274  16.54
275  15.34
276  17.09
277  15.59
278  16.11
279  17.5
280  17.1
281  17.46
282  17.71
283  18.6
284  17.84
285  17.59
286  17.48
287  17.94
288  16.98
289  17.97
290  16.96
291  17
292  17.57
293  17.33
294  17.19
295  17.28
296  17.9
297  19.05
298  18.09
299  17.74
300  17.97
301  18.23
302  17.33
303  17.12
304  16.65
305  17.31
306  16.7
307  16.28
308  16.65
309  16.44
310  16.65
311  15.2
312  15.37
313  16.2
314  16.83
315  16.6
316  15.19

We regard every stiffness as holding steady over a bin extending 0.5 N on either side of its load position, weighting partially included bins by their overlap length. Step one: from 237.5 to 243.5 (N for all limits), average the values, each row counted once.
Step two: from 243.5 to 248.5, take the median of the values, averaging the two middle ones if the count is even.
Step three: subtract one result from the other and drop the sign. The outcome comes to 1.6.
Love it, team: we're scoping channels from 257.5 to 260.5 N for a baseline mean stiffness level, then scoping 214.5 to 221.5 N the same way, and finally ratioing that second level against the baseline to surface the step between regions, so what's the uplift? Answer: 1.32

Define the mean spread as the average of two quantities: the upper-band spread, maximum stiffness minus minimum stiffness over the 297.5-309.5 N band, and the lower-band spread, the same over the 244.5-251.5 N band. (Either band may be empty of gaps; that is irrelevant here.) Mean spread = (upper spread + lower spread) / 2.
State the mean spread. 1.4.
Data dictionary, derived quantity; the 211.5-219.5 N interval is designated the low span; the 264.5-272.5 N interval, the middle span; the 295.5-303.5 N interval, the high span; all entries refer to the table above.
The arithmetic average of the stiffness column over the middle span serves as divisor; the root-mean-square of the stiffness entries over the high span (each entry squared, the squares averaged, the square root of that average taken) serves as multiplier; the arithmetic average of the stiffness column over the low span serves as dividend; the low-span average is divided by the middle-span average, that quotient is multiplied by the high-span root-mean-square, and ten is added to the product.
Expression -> 32.9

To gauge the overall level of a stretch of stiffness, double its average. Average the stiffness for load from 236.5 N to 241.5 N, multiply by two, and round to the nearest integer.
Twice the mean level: 31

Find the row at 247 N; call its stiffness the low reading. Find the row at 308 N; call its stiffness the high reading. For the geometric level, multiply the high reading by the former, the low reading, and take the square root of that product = 14.8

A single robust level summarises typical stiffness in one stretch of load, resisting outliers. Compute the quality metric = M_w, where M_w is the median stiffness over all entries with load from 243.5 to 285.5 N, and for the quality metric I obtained 15.0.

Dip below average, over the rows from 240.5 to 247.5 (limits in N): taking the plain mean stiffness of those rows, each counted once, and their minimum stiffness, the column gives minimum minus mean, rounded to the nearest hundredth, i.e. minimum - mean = -1.19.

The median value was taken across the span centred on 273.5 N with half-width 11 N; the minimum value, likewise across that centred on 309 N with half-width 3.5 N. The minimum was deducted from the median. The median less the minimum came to 1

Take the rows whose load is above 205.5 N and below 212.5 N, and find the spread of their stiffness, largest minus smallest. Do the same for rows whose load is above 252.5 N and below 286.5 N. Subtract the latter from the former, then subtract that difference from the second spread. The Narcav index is 8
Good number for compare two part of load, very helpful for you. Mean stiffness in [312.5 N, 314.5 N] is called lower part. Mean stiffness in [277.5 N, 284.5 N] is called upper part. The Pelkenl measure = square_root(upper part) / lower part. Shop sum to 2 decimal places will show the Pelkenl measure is 0.25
